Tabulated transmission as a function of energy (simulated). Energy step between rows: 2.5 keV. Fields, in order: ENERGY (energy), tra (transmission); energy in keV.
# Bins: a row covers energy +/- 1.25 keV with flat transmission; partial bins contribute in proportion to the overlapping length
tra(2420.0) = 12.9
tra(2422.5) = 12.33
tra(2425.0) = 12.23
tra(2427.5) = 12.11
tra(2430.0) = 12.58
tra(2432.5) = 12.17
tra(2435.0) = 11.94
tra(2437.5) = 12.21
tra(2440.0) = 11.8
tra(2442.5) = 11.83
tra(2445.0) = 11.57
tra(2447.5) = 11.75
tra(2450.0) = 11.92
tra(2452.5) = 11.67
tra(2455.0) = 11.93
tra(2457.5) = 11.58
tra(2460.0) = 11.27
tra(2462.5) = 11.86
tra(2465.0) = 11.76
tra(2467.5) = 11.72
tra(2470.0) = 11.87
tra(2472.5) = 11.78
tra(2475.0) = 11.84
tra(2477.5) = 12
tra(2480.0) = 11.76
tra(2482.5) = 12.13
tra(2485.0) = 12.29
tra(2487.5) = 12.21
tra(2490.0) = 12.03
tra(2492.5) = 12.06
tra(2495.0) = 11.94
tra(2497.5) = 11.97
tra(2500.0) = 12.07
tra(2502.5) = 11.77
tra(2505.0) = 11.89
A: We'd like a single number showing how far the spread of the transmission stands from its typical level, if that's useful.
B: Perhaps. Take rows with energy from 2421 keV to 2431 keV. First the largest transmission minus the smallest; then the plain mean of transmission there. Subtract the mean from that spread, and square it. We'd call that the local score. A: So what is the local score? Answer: 140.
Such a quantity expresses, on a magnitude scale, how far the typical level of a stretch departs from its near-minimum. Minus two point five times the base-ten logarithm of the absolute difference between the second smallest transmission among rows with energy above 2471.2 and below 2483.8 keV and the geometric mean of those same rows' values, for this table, 2.3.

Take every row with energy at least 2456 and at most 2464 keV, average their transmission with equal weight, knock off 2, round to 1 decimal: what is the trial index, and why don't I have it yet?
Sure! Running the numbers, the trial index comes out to 9.6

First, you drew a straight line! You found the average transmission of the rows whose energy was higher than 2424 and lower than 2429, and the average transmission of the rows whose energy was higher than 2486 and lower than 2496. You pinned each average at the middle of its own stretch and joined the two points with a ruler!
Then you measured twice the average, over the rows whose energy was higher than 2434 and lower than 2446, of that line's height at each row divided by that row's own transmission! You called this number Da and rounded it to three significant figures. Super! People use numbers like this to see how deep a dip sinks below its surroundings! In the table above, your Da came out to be 2.05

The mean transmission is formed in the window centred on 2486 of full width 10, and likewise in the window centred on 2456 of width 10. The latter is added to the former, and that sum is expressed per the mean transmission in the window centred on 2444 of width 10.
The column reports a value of 2.03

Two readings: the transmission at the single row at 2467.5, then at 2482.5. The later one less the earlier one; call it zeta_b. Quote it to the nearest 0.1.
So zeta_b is 0.4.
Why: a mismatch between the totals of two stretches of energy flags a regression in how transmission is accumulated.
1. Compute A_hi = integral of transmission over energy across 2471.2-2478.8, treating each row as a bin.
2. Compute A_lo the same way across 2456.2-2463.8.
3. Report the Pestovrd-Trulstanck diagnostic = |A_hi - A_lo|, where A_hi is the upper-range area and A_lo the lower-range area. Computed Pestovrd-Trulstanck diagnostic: 2.3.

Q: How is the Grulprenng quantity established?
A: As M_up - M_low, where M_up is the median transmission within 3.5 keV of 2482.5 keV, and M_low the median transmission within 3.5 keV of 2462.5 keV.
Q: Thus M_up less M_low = 0.37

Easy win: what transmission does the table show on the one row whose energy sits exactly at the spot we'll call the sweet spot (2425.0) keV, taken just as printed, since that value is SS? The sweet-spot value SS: 12.23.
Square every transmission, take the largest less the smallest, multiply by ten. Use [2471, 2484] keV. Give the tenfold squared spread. 88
